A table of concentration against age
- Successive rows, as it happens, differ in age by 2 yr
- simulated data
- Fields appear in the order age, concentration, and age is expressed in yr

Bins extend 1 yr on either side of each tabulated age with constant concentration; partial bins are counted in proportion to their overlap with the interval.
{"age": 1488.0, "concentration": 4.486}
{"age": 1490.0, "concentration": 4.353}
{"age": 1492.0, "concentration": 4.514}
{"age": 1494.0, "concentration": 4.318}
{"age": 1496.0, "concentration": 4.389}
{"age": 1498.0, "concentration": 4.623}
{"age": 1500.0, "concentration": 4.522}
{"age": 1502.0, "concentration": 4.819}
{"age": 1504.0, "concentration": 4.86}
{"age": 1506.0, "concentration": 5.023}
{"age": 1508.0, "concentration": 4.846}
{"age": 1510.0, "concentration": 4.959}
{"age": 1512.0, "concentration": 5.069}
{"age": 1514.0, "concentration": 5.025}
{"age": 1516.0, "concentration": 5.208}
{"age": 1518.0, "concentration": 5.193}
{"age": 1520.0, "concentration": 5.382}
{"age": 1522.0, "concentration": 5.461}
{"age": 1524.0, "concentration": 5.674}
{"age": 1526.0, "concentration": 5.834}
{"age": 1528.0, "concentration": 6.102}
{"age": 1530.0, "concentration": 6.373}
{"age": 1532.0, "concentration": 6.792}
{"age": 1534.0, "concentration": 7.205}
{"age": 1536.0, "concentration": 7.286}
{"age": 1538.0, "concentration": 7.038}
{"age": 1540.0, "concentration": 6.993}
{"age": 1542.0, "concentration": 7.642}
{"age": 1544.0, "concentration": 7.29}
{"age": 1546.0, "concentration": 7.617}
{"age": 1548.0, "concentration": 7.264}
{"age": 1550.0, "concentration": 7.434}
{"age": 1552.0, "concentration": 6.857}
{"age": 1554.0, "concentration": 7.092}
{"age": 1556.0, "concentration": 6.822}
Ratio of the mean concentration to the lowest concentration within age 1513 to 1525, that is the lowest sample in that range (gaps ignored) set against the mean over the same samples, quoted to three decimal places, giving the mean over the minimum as 1.059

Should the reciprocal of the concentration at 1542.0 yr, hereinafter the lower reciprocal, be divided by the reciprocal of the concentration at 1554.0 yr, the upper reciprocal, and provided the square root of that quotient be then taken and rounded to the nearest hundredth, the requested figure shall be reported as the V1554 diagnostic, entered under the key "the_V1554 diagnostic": 0.96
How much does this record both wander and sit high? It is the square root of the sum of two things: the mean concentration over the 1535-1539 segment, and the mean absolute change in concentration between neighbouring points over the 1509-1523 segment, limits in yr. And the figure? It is 2.70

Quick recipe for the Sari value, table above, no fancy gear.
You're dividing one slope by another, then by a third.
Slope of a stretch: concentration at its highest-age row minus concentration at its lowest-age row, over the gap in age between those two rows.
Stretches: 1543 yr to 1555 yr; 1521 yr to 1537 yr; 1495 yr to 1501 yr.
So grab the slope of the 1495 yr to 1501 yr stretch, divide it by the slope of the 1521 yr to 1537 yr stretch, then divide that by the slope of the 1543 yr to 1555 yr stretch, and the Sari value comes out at -13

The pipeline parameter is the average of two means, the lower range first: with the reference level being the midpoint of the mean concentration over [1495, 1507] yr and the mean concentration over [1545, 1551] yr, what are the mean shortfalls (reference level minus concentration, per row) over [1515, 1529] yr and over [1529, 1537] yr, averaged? -0.16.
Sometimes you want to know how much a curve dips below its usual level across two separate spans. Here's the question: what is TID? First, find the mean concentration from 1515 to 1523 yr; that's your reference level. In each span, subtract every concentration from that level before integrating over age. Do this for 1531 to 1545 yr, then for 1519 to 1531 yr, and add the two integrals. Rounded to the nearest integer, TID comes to -32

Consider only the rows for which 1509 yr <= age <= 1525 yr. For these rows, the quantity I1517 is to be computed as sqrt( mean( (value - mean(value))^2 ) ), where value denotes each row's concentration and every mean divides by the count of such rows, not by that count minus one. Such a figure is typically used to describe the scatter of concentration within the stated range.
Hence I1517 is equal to 0.228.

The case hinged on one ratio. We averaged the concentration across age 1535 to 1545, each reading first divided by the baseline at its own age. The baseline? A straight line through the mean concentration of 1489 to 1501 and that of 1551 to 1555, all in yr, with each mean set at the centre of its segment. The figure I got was 1.13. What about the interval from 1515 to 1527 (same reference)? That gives 0.98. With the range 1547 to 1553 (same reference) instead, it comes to 1.05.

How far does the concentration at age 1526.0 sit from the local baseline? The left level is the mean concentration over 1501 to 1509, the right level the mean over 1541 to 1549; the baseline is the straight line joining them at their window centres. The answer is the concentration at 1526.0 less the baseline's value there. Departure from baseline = -0.40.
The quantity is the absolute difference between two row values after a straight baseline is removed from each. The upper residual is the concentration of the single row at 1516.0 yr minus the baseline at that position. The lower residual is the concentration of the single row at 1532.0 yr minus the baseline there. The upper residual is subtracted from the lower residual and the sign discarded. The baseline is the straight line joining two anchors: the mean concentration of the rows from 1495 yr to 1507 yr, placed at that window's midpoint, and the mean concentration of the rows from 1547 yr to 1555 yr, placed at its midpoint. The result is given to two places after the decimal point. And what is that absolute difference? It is 0.80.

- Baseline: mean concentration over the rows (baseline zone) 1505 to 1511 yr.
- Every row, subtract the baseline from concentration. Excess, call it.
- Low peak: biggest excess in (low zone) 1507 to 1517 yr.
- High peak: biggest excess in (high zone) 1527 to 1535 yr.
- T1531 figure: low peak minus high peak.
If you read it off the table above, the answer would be -2.00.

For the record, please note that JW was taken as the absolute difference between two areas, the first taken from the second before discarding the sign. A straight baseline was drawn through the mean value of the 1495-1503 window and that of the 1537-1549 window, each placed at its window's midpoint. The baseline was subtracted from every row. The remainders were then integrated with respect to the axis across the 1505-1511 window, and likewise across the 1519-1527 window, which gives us 2.7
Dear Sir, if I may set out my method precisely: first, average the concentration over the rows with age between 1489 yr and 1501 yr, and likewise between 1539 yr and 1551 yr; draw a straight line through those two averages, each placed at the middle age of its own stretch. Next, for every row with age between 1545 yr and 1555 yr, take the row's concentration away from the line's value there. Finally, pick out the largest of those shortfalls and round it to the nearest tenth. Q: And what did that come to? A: 0.9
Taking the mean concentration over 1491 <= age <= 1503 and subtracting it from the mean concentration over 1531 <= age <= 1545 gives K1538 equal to 2.6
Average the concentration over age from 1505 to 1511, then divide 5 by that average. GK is 1.0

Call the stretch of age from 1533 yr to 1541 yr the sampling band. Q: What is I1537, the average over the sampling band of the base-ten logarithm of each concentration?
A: 0.85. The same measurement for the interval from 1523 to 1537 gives 0.81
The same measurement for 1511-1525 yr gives 0.72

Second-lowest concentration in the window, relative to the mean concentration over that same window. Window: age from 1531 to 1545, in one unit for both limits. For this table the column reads 0.974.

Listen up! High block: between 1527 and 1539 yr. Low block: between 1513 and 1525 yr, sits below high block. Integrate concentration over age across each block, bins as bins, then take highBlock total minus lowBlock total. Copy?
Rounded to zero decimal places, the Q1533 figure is 18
